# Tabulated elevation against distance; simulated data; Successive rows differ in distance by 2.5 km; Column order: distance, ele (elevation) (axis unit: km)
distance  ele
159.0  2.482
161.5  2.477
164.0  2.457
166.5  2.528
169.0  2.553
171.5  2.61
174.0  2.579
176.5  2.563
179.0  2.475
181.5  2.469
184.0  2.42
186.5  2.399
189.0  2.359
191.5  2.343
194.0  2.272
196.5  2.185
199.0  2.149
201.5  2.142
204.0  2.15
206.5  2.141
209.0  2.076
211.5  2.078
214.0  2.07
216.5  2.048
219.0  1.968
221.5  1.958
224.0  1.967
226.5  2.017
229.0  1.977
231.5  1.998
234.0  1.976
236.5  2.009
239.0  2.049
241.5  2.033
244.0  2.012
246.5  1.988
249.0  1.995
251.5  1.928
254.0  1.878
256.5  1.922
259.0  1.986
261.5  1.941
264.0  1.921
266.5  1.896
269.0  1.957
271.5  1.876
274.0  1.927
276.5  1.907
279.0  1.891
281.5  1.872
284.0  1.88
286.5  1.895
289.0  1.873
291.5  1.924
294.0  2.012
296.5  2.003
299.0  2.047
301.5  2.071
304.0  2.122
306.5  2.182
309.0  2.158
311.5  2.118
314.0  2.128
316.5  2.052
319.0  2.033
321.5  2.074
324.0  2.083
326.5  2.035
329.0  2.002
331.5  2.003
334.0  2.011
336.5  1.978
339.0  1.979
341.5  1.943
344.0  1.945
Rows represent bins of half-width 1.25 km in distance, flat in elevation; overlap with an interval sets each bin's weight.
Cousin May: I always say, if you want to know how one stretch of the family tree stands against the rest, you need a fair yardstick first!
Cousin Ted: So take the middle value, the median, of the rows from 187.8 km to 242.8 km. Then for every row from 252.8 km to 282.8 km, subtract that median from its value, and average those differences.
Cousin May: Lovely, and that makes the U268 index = -0.14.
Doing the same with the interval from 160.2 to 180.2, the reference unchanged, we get 0.47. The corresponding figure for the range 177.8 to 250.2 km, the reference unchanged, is 0.07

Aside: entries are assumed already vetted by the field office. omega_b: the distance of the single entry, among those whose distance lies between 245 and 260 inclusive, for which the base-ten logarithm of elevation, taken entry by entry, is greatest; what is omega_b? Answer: 249.0 km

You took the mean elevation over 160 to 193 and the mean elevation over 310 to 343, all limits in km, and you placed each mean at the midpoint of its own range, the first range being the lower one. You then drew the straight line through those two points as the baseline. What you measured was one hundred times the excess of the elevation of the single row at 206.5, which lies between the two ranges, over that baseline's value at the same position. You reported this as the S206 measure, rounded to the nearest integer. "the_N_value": -25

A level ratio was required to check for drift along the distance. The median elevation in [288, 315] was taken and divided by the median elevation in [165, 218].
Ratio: 0.884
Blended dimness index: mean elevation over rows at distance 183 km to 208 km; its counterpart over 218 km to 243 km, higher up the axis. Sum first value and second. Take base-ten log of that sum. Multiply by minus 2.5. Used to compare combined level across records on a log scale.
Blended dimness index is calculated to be -1.57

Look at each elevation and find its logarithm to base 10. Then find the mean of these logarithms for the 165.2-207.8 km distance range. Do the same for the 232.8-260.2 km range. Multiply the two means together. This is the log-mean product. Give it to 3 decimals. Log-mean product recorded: 0.111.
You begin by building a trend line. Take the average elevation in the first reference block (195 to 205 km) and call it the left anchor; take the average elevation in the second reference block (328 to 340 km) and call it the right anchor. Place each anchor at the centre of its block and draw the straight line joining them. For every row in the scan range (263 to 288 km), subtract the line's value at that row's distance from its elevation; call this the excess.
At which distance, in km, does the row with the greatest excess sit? 269.0 km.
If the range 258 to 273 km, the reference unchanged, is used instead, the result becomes 259.0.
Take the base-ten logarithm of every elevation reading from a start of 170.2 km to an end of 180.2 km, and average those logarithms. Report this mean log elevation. 0.41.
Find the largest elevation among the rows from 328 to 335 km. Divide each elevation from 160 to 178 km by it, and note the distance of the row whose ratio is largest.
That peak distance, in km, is 171.5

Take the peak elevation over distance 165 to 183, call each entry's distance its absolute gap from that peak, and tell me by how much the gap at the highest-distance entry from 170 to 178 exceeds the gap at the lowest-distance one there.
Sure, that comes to 0.047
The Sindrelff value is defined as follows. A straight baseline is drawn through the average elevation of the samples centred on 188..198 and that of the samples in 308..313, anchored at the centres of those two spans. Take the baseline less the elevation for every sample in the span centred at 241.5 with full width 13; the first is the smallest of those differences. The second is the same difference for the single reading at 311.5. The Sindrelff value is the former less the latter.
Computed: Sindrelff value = 0.16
